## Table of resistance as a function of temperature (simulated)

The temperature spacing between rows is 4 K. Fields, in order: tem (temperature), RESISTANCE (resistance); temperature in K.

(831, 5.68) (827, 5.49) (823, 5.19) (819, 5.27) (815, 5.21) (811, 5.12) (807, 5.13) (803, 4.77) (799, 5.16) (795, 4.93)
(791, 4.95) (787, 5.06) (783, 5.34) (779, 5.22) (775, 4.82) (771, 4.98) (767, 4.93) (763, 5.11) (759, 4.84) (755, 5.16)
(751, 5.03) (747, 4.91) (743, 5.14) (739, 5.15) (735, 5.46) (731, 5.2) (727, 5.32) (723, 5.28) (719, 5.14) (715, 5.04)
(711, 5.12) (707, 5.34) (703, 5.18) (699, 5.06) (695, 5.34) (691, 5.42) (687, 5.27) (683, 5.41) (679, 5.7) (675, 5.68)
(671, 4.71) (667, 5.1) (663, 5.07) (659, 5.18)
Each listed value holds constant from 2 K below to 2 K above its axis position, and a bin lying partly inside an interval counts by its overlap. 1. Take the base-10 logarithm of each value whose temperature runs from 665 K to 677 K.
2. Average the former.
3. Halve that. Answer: 0.3558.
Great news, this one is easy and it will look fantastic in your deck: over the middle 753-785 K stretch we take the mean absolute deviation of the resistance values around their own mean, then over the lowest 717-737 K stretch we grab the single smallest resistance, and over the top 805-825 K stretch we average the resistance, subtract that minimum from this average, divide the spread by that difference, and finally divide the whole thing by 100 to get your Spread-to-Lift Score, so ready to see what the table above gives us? 0.036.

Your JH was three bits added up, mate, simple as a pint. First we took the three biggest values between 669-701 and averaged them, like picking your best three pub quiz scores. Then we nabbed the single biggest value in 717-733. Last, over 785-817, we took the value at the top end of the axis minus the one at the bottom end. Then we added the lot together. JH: 11.1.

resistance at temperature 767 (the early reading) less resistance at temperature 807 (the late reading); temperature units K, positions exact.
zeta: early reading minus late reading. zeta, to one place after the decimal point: -0.2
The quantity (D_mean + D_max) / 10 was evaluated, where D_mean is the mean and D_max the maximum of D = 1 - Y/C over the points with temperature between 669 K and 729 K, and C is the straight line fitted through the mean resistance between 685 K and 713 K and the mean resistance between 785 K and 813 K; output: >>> 0.0109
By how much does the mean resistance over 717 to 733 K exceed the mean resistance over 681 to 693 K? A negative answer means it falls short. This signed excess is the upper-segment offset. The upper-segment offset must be -0.13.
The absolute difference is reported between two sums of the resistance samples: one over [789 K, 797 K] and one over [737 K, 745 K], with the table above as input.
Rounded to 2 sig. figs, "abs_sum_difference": 0.41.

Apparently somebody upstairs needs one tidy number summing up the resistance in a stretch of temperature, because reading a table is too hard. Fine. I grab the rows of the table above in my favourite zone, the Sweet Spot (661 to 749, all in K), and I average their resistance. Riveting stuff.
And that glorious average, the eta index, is 5.23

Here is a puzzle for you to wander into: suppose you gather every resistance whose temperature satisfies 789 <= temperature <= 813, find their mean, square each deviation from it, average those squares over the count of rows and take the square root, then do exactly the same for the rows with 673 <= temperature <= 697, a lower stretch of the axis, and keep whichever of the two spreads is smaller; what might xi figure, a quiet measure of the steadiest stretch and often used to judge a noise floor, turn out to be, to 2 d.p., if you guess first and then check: 0.14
